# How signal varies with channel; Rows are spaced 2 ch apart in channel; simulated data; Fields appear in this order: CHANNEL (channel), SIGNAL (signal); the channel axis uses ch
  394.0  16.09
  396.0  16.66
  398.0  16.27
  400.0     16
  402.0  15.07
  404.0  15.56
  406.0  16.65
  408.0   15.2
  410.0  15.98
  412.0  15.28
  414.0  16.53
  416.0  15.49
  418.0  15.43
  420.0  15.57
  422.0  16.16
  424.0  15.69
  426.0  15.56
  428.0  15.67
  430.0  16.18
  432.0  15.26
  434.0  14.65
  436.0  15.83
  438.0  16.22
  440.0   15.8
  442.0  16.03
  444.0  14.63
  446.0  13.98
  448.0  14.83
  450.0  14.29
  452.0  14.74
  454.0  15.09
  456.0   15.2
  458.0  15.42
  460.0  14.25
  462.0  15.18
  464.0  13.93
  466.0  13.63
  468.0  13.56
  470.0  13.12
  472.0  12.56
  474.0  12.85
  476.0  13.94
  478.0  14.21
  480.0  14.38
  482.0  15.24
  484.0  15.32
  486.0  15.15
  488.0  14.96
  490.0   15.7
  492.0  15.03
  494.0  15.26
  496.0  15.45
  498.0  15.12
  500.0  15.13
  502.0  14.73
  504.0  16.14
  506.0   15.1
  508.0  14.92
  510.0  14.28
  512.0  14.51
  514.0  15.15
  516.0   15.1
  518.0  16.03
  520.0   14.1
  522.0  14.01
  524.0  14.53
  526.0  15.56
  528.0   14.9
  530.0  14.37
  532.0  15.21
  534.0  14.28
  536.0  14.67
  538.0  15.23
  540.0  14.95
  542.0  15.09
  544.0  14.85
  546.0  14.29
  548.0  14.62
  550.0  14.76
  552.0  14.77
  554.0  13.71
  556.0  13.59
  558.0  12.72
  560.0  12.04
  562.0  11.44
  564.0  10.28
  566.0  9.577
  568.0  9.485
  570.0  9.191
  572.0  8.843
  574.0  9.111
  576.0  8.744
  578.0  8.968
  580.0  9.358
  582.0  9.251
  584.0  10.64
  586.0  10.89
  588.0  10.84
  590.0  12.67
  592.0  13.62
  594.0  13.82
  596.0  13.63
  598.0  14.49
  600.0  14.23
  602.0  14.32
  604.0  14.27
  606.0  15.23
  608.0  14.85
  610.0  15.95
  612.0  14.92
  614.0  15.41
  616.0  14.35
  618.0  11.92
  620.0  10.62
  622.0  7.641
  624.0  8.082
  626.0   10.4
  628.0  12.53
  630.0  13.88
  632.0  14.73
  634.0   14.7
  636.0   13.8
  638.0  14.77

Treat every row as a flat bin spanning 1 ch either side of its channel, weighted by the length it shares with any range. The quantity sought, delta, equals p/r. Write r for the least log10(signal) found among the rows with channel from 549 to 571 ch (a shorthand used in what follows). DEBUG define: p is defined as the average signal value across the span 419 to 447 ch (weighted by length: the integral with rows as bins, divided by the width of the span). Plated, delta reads 16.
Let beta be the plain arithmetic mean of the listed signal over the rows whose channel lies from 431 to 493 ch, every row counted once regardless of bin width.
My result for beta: 14.7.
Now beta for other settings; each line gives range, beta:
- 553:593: 10.7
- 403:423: 15.8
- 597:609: 14.6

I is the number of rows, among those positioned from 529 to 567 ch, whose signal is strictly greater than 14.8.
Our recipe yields 5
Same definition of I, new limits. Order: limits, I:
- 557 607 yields 1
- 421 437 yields 7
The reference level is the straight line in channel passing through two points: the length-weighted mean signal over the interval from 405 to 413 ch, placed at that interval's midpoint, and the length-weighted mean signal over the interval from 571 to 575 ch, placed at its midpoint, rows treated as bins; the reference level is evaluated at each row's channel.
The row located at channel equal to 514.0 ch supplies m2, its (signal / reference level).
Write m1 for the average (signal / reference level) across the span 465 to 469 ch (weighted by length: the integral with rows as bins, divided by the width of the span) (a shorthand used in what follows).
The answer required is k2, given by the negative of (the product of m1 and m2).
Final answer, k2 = -1.35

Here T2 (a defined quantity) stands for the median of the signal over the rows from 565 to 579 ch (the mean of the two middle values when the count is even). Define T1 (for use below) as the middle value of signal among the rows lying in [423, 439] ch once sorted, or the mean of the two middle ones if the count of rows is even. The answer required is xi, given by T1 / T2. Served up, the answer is 1.72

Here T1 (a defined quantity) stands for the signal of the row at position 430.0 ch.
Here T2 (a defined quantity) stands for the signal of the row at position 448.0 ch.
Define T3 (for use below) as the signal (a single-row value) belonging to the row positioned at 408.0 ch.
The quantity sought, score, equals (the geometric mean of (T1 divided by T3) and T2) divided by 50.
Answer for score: 0.079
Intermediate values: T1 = 16.18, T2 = 14.83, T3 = 15.2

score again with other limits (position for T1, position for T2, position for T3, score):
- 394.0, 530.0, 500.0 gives 0.078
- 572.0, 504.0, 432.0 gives 0.061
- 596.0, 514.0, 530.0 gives 0.076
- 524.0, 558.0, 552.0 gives 0.071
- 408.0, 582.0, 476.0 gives 0.064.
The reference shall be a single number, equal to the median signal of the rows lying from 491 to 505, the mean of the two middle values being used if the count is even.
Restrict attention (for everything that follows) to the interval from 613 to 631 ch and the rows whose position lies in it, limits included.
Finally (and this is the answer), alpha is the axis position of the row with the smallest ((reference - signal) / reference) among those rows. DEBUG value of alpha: 614.0 ch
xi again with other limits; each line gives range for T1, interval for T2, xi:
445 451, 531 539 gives 0.96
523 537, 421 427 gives 0.93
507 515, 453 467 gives 0.98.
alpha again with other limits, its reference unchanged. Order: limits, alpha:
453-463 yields 458.0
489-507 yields 504.0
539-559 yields 542.0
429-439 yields 438.0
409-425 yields 414.0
